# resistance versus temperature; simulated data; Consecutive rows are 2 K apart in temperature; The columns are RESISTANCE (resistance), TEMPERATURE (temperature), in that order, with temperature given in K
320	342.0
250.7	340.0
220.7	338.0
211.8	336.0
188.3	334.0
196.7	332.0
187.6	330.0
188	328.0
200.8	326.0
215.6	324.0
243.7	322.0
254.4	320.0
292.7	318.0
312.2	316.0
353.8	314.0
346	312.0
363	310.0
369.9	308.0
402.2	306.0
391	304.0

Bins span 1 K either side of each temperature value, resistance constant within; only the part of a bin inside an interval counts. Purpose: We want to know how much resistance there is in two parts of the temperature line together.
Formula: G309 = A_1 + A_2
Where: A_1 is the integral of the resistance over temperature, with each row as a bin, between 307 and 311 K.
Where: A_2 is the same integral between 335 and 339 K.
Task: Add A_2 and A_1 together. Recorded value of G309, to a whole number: 2331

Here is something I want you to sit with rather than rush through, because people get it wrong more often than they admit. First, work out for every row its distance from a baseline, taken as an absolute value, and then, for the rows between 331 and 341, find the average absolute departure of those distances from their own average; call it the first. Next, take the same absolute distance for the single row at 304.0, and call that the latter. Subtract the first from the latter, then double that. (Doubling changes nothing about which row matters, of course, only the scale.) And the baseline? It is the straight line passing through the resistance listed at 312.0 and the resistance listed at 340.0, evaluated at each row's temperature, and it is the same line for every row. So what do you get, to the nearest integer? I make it -16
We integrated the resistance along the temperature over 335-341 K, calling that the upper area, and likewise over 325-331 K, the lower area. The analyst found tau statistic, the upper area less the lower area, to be 214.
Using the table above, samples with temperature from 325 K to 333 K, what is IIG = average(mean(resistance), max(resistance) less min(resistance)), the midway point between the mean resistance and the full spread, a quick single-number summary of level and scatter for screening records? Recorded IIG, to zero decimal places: 103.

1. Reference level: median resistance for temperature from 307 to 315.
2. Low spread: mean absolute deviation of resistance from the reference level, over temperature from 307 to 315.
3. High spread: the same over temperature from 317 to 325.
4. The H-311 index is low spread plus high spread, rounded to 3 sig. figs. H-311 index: 115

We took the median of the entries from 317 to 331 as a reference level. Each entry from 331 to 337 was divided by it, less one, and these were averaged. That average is -0.1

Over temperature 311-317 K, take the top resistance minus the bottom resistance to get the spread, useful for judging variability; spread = 42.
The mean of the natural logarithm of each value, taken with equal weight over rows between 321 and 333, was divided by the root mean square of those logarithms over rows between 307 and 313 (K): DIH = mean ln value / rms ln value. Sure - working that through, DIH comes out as 0.904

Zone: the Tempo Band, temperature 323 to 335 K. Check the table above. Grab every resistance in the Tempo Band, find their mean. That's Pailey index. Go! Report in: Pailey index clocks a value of 196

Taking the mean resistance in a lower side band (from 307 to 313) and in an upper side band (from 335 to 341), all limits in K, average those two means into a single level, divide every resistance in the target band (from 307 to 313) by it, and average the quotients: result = 1.22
